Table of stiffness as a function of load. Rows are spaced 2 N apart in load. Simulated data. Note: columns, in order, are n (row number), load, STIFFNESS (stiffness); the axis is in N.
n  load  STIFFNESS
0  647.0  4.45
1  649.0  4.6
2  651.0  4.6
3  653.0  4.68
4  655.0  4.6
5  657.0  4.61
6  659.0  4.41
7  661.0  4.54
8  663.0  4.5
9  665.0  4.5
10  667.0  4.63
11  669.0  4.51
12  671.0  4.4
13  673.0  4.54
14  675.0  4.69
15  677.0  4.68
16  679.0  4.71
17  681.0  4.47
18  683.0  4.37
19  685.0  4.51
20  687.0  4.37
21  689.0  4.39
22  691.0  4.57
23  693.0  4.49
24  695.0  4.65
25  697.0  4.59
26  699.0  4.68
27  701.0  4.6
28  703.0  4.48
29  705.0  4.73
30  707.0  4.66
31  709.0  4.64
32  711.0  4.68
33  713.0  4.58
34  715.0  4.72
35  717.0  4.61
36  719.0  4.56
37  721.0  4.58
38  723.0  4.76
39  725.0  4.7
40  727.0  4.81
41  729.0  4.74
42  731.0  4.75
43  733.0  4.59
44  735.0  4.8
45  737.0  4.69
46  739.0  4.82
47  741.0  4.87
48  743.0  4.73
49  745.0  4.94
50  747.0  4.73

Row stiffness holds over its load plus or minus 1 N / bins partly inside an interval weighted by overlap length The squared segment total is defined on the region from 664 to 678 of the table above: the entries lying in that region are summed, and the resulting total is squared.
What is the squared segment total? 1021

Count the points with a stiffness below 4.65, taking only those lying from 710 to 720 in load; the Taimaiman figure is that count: 3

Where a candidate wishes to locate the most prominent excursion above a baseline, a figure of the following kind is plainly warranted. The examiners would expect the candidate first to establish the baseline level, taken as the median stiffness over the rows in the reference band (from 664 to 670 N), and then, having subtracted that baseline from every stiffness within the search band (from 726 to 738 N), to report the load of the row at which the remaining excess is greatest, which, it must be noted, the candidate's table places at 727.0 N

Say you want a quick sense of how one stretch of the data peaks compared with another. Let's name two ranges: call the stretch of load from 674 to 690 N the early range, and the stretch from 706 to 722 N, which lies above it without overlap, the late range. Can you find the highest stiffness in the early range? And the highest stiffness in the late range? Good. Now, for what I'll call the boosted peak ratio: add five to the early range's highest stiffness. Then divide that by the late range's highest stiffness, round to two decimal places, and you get 2.06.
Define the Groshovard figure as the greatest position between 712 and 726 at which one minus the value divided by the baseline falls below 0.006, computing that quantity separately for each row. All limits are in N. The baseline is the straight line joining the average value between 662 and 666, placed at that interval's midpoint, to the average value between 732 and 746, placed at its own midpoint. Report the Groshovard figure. 725.0 N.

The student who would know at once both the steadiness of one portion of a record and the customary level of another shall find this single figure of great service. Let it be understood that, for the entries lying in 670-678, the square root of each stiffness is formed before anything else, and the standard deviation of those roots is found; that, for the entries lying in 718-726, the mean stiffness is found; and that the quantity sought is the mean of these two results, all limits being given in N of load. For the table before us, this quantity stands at 2.34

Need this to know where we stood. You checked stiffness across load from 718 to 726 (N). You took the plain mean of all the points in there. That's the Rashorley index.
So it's 4.65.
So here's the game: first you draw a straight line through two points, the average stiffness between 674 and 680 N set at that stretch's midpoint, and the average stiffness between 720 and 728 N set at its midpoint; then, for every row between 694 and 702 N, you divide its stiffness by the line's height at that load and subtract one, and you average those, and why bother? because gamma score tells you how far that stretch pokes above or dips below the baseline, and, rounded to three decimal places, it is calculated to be -0.015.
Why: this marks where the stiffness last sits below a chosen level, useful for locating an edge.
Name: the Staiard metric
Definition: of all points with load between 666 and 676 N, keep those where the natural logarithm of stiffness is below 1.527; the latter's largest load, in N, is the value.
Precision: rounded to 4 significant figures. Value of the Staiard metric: 673.0 N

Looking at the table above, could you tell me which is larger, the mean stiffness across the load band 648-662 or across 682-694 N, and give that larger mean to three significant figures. 4.58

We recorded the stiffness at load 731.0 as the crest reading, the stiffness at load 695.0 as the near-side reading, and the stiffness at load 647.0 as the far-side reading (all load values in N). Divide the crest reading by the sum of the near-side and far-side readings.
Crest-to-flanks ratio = 0.522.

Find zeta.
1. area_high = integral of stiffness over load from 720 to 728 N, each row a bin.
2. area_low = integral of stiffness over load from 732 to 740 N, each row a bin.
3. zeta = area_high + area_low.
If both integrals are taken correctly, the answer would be 75.5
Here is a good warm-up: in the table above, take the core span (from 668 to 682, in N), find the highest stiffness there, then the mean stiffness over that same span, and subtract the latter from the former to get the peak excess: 0.139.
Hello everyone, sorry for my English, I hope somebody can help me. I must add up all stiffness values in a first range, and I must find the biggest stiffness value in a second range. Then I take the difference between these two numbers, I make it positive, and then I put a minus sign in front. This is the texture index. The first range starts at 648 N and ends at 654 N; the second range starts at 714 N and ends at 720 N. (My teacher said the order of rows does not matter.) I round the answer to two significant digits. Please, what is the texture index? -9.2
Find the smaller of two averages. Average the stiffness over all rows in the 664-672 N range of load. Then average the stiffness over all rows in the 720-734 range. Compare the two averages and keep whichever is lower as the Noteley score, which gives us 4.51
